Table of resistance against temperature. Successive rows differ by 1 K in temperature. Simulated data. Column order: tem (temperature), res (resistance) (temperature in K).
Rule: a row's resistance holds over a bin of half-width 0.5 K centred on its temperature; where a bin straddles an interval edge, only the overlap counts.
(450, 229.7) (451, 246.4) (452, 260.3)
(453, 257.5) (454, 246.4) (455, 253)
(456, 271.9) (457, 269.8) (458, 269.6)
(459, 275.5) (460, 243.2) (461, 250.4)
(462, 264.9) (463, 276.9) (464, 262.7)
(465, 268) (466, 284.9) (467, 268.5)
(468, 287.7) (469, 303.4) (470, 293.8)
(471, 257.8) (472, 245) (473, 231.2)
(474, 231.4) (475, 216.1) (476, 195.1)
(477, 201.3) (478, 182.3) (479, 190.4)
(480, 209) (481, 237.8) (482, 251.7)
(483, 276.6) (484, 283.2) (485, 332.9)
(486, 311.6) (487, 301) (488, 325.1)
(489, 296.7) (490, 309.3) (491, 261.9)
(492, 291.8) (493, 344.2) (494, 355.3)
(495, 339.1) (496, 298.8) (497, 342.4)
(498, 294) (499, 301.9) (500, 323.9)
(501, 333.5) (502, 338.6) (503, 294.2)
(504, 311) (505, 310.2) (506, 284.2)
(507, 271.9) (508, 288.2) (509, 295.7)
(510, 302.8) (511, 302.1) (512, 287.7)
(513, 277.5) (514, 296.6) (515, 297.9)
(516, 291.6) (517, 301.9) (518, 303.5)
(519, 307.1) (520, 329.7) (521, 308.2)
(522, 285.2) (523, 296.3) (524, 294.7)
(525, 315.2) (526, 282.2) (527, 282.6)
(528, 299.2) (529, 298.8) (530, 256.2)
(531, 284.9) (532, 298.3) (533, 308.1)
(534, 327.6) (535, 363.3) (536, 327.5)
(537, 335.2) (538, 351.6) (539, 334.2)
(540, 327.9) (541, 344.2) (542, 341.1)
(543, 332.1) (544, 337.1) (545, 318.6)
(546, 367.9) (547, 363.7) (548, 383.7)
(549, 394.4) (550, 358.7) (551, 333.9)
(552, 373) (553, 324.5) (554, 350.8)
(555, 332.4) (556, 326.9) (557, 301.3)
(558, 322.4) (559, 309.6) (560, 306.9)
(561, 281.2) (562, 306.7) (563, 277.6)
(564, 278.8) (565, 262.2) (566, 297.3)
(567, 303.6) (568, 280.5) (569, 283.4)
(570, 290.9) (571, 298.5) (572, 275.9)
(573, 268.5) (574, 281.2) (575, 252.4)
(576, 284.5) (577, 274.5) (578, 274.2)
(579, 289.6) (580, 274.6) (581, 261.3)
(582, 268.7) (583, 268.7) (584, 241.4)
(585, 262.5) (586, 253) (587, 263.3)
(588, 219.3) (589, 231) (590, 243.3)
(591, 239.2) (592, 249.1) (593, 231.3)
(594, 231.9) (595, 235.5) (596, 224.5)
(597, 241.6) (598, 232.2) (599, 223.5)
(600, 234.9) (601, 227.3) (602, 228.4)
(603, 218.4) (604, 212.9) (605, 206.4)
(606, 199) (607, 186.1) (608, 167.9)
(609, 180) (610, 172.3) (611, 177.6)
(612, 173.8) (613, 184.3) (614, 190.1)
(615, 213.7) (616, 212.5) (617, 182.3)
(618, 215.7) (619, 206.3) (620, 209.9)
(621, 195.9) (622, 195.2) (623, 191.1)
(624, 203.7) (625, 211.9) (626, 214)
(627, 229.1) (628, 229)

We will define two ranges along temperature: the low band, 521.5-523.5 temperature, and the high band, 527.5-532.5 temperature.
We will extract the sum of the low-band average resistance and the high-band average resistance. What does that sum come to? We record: 578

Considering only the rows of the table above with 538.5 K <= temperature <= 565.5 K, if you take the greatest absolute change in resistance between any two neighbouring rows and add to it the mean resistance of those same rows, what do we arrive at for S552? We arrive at 379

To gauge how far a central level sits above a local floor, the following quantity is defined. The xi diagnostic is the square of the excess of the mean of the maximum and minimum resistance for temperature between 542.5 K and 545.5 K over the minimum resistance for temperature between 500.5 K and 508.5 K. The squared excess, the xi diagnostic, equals 3130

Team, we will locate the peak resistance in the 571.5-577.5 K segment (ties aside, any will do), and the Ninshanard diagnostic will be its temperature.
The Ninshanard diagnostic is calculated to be 576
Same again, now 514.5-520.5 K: 520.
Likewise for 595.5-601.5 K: 597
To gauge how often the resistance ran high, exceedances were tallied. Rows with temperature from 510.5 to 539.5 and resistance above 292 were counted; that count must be 21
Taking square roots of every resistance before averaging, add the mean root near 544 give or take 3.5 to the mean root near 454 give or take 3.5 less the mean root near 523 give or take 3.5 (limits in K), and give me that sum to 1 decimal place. 17.2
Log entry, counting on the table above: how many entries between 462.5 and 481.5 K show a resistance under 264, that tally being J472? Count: 12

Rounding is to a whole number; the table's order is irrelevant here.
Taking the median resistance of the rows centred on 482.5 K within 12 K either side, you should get 260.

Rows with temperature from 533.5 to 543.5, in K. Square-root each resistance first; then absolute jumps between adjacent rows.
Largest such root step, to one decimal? 1.0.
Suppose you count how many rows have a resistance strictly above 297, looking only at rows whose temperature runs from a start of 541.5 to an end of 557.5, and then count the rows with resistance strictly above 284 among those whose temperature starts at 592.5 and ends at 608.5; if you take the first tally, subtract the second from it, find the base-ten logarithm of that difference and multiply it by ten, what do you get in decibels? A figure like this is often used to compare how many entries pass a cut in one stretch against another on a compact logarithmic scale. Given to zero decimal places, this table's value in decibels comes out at 12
